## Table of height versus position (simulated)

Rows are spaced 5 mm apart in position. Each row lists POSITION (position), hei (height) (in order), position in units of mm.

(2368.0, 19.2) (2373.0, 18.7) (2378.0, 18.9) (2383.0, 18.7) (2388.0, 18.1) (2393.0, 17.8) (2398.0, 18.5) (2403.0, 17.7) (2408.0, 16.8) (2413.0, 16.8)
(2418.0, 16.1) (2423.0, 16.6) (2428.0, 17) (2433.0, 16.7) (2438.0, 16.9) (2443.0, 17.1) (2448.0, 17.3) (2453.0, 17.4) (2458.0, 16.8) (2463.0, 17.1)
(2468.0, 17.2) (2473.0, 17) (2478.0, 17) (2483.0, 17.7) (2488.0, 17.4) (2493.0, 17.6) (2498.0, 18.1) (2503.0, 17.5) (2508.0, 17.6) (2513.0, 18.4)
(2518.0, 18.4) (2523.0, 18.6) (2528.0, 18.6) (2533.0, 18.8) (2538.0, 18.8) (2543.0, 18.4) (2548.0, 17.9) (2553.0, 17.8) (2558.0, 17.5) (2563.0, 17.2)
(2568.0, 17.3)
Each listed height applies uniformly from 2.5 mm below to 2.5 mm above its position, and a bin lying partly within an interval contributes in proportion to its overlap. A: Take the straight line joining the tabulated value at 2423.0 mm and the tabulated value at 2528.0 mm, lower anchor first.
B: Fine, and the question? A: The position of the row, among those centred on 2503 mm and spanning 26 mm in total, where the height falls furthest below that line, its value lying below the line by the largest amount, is 2503.0 mm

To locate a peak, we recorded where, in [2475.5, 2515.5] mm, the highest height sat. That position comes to 2513.0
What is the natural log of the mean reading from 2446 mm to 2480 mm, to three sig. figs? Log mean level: 2.84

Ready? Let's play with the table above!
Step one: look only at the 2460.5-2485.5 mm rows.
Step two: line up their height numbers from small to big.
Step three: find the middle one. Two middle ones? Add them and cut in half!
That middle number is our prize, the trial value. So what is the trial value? 17.1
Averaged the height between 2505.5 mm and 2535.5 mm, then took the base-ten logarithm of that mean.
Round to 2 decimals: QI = 1.26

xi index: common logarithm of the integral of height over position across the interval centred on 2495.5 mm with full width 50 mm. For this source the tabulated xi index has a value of 2.95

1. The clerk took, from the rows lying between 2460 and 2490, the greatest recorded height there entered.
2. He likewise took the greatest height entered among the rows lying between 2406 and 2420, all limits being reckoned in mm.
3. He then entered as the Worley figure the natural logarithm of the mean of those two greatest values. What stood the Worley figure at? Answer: 2.85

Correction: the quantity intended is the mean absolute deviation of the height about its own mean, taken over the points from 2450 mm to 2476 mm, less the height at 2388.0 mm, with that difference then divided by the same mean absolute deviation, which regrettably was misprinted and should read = -112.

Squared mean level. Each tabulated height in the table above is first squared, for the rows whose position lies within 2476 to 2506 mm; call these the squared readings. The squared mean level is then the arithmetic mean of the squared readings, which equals 308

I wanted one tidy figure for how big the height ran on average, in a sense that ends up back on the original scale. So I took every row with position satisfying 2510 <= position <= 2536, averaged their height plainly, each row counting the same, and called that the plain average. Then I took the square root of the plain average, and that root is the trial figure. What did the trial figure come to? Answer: 4.31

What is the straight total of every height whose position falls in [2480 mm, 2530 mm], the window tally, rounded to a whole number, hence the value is 180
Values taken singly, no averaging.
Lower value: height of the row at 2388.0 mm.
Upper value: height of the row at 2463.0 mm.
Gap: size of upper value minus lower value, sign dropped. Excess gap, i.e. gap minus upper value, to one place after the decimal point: -16.1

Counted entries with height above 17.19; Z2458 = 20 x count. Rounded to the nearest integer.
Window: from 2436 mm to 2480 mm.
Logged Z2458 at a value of 60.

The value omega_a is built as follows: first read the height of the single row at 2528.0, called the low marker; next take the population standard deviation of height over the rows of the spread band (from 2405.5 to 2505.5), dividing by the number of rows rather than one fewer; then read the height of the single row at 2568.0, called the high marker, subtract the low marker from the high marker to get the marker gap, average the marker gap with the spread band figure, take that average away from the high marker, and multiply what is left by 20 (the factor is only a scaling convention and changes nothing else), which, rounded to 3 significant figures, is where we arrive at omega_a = 355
